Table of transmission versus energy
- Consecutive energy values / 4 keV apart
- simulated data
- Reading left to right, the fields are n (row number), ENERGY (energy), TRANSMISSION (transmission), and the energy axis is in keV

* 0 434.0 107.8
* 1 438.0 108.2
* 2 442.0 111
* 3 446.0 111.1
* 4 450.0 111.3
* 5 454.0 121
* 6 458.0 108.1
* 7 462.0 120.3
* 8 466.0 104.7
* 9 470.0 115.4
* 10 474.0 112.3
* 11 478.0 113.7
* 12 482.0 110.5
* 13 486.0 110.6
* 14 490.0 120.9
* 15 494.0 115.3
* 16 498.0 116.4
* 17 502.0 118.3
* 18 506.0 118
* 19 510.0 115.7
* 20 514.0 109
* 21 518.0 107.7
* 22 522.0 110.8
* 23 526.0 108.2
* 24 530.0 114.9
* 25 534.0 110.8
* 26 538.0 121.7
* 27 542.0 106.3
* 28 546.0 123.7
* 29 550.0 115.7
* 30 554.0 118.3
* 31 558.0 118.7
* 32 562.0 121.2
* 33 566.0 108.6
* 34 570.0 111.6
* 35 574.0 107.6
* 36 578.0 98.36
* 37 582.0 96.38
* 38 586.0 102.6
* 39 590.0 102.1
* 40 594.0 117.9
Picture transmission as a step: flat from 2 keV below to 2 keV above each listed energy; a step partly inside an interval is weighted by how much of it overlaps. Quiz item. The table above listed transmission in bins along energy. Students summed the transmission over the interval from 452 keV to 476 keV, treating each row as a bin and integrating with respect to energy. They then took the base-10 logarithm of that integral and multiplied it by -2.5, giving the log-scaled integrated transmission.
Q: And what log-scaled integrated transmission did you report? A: -8.59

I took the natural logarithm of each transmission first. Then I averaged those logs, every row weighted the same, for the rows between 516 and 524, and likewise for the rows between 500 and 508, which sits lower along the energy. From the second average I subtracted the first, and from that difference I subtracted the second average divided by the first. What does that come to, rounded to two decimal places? -0.94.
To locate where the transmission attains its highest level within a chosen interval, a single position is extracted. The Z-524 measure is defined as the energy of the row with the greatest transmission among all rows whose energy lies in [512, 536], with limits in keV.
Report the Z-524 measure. 530.0 keV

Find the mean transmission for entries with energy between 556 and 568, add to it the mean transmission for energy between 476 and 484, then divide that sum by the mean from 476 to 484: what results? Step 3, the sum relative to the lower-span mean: 2.04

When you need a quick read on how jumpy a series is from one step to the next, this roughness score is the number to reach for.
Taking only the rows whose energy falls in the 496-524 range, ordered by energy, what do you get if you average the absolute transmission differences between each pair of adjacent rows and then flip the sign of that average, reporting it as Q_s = -2.6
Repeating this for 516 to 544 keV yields -7.1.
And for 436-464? -6.3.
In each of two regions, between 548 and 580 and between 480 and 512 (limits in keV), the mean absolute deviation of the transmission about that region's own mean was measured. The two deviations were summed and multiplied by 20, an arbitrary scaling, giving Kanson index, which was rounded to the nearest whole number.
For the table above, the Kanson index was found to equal 173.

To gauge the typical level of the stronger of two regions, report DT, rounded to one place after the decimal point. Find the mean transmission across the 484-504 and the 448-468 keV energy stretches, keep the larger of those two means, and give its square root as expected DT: 10.8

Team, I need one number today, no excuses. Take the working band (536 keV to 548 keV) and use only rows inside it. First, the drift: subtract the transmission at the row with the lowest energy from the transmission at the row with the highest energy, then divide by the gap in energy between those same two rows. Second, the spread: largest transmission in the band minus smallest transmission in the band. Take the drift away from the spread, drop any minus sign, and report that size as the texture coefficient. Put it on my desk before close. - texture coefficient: 17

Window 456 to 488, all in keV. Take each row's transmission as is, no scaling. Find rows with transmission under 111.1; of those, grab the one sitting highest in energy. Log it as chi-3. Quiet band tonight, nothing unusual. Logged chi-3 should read 486.0 keV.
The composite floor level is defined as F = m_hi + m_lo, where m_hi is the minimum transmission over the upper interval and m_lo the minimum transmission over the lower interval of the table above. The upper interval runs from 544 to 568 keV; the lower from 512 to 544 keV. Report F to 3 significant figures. 215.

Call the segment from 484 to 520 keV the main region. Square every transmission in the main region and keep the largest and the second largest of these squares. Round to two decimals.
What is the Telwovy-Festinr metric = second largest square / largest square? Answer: 0.96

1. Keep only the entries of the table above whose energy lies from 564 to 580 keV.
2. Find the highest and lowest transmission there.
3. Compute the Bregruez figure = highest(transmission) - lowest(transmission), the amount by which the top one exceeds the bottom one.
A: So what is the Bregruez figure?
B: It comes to 13.2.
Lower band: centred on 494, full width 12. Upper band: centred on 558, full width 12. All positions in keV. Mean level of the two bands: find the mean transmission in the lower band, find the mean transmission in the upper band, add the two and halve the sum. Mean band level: 118.5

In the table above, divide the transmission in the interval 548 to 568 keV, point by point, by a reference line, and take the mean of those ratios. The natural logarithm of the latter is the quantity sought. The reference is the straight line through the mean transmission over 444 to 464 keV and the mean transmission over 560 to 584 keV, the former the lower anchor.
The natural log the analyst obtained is 0.07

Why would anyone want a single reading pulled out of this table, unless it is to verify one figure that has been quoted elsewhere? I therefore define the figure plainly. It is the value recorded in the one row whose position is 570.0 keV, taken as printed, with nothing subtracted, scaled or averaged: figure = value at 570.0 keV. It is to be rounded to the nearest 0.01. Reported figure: 111.60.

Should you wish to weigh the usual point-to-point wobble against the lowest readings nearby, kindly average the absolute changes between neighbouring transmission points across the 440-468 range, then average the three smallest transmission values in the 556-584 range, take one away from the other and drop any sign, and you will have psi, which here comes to 92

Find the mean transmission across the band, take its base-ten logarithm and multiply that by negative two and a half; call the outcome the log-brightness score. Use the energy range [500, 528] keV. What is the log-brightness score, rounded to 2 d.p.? -5.13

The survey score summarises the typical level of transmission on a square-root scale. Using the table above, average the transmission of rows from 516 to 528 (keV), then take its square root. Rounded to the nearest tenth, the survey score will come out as 10.4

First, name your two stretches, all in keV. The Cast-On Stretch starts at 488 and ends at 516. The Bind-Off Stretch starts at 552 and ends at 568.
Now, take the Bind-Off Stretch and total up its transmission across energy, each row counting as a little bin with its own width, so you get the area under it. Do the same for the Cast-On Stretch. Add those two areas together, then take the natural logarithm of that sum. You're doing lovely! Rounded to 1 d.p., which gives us 8.5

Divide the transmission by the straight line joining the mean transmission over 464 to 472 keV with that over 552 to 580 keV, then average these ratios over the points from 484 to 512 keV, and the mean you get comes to 1.05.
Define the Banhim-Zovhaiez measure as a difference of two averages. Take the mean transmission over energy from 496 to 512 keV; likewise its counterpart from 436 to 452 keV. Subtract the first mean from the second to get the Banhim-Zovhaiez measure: -7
